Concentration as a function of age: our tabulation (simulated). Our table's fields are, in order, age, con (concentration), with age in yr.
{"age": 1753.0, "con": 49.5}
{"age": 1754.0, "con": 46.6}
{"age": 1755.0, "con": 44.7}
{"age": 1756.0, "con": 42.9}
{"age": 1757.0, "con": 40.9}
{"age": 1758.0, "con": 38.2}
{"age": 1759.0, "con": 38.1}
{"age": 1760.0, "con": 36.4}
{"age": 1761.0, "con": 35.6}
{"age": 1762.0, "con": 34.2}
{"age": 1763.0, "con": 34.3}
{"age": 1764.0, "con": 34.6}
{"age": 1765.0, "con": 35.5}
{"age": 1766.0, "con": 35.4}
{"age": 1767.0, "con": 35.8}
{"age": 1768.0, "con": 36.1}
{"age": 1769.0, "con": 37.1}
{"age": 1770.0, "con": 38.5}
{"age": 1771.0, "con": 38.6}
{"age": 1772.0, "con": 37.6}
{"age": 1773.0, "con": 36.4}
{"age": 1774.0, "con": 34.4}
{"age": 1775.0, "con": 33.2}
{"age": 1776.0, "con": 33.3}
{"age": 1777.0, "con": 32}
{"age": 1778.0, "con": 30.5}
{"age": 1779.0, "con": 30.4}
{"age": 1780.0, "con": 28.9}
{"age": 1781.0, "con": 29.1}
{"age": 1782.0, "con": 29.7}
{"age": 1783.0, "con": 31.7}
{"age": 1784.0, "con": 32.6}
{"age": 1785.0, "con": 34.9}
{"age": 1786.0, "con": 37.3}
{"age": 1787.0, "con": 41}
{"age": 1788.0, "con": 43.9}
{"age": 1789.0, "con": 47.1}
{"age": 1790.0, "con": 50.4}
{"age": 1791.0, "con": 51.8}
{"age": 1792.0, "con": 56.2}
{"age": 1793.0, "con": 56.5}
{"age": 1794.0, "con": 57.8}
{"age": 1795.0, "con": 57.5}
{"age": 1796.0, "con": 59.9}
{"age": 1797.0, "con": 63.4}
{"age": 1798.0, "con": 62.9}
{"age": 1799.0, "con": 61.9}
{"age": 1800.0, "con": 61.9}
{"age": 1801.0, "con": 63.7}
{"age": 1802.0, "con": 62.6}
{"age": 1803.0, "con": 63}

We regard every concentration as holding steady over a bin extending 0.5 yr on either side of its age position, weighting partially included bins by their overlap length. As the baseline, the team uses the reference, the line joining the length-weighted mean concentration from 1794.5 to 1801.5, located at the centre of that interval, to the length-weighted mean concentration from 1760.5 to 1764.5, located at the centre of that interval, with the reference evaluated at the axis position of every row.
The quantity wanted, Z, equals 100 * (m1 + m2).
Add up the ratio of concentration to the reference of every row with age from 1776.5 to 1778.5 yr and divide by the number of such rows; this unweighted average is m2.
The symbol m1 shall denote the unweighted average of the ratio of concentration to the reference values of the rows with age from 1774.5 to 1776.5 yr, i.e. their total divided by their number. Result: 143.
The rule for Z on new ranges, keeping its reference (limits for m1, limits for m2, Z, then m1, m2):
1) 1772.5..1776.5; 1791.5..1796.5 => 177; 0.78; 1.0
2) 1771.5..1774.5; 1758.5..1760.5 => 200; 0.85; 1.2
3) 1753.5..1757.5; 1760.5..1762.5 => 252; 1.49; 1.0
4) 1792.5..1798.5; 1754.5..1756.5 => 249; 1.00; 1.5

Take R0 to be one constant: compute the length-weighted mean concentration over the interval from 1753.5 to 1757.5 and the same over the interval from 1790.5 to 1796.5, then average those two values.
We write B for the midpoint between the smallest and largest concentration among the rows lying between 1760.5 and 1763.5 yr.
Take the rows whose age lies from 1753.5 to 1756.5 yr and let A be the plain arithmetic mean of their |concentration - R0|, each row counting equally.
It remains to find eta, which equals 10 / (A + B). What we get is 0.248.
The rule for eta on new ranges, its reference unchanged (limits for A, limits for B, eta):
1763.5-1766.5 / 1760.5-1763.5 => 0.200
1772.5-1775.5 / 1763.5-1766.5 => 0.198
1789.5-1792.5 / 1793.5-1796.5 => 0.163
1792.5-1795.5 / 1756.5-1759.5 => 0.215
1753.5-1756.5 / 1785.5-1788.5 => 0.217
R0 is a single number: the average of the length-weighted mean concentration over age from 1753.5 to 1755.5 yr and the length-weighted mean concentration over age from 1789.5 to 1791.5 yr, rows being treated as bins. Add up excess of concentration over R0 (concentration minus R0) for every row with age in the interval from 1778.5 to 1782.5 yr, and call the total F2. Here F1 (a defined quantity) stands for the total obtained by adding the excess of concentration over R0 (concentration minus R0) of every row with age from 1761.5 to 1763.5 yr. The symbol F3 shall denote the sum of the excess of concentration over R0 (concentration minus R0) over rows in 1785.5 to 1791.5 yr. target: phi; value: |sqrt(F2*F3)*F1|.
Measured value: 1062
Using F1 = -28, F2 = -75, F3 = -19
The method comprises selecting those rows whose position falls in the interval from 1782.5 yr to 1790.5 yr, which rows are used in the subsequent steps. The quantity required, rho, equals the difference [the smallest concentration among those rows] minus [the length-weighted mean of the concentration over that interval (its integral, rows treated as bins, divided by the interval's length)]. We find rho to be -8.2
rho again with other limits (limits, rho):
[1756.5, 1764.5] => -2.3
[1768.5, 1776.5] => -2.9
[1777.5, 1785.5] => -2.1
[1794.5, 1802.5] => -4.2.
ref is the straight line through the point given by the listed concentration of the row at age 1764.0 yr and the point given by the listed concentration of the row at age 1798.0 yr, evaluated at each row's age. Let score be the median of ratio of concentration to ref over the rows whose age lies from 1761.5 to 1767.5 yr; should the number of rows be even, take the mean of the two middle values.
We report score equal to 1.00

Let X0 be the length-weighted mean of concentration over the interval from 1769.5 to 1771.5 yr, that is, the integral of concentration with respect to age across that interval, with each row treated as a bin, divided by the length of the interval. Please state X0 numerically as 39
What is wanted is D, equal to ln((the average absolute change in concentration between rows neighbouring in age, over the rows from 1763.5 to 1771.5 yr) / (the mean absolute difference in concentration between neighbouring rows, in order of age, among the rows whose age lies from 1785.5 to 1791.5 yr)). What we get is -1.6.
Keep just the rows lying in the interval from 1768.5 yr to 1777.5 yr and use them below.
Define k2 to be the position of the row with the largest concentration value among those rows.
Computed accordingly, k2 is 1771.0 yr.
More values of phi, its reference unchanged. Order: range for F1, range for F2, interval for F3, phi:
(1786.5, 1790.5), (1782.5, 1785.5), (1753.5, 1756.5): 249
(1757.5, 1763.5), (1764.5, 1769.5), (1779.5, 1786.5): 6185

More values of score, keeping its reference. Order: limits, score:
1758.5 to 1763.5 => 1.11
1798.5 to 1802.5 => 0.96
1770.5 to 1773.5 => 0.91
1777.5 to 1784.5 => 0.63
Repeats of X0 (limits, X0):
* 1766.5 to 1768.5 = 36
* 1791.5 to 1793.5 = 56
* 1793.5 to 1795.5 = 58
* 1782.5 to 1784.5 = 32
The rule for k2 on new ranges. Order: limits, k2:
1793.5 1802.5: 1801.0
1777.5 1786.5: 1786.0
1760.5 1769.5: 1769.0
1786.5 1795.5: 1794.0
